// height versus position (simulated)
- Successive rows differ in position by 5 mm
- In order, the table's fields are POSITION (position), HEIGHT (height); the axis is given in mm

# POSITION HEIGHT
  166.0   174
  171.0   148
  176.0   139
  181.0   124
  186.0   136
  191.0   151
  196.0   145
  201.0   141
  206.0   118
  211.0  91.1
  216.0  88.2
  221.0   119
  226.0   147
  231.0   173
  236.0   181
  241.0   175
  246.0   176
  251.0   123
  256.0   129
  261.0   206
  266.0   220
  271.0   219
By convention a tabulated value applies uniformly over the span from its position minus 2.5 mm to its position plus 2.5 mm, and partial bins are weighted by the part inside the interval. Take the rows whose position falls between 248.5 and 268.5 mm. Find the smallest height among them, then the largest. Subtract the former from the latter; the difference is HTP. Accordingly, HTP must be 97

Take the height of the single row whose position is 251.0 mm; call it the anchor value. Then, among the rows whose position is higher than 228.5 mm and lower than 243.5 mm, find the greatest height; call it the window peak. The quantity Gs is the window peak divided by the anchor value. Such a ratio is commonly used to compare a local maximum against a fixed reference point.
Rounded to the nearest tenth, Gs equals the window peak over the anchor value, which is 1.5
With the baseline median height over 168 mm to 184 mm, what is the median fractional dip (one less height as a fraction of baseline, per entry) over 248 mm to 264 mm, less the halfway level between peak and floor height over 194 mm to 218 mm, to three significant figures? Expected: -117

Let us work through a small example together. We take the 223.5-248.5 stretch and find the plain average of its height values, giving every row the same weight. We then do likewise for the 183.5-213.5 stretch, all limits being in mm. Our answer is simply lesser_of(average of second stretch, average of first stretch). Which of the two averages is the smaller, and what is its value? 130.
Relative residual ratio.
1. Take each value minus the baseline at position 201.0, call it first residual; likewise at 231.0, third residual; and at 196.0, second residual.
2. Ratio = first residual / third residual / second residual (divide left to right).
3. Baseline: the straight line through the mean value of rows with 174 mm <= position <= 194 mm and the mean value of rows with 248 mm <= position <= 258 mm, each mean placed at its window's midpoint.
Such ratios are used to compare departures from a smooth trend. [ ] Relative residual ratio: 0.015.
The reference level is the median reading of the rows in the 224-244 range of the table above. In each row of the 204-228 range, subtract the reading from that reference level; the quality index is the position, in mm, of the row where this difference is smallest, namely 226.0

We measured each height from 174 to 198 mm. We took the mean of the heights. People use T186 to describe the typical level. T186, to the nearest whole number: 139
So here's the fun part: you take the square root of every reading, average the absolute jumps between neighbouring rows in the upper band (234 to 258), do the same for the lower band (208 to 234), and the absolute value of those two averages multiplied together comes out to 0.66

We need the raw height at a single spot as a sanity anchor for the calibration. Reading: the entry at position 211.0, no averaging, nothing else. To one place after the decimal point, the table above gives 91.1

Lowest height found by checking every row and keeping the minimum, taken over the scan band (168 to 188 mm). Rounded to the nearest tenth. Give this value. 124.0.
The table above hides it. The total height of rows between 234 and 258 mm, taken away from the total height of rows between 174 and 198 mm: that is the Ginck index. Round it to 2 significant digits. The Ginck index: -89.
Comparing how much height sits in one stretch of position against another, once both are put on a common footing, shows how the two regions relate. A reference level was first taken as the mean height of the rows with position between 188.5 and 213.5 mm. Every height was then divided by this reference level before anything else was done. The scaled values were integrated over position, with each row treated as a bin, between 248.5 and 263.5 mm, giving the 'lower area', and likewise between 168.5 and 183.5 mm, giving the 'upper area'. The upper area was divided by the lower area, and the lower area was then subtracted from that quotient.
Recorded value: -17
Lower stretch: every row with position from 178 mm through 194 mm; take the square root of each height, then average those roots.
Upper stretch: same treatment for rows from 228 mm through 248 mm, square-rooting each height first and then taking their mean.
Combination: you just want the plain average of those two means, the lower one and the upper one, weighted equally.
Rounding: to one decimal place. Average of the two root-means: 12.5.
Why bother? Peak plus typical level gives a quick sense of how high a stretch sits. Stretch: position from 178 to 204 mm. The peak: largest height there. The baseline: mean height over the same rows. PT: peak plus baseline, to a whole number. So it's 290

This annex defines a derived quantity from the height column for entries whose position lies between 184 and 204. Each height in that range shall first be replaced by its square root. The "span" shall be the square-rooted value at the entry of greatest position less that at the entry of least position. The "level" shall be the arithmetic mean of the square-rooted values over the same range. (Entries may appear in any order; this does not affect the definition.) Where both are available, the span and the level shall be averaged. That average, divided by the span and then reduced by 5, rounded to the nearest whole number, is 24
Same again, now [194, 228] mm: 62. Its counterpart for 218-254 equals 30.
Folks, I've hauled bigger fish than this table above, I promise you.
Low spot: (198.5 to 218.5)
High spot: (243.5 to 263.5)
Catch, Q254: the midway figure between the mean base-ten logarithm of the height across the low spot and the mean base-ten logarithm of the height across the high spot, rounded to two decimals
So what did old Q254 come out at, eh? 2.11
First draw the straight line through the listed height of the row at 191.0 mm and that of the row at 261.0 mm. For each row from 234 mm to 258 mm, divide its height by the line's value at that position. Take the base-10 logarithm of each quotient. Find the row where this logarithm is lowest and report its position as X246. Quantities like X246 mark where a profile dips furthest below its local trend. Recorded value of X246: 251.0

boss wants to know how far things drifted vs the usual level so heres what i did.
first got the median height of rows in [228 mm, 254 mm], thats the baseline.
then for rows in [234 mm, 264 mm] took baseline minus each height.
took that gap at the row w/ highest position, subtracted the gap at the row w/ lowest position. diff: -25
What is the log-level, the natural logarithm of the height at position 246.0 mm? 5.17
